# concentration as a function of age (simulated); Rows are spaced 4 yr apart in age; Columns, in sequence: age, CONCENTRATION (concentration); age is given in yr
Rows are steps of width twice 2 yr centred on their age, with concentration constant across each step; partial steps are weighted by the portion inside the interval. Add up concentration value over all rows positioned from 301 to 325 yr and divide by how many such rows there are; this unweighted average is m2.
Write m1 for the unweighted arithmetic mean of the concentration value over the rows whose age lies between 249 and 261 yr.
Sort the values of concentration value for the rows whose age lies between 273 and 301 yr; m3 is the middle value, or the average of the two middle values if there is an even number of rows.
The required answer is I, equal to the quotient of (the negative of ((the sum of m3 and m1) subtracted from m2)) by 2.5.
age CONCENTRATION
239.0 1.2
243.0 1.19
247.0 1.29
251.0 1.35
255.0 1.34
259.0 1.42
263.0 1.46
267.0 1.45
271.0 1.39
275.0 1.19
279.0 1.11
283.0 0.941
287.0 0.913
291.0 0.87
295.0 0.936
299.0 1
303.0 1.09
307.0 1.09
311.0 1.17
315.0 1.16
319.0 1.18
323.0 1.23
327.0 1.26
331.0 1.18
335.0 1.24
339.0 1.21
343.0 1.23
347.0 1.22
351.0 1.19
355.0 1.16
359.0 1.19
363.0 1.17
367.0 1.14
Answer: 0.463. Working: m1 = 1.37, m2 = 1.15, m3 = 0.94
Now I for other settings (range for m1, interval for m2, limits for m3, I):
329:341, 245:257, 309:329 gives 0.425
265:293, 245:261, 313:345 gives 0.397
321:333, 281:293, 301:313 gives 0.562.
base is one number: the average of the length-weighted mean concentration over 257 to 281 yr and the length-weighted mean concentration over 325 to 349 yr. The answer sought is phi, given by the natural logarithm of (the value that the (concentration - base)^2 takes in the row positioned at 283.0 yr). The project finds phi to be -2.2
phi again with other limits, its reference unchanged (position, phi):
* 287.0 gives -2.0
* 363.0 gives -4.4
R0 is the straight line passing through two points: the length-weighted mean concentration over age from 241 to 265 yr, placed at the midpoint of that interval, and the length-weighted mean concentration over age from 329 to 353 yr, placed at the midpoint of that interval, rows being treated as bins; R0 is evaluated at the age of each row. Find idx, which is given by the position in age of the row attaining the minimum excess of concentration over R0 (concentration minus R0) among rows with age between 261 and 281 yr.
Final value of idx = 279.0 yr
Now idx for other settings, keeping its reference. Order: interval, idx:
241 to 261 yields 243.0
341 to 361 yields 355.0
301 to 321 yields 303.0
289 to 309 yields 291.0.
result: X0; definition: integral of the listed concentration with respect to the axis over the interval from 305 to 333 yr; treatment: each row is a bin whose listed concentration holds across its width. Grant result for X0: 33.1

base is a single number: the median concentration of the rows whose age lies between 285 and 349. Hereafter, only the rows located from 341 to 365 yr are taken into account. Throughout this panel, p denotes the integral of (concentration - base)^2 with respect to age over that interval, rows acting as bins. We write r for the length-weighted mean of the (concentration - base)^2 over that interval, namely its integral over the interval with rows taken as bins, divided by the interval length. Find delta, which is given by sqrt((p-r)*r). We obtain 0.00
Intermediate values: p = 0.0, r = 0.001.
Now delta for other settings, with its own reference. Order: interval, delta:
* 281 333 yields 0.18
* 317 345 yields 0.01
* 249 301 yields 0.35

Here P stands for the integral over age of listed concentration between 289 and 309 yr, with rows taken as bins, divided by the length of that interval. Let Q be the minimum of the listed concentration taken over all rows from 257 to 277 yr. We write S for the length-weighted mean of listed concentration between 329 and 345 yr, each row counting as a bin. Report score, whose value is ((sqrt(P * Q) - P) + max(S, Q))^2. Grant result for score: 1.7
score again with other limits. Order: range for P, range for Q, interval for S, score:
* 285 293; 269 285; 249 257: 1.9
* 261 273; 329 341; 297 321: 1.1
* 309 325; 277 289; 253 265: 1.6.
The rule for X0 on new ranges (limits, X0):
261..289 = 33.8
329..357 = 33.7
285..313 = 28.3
